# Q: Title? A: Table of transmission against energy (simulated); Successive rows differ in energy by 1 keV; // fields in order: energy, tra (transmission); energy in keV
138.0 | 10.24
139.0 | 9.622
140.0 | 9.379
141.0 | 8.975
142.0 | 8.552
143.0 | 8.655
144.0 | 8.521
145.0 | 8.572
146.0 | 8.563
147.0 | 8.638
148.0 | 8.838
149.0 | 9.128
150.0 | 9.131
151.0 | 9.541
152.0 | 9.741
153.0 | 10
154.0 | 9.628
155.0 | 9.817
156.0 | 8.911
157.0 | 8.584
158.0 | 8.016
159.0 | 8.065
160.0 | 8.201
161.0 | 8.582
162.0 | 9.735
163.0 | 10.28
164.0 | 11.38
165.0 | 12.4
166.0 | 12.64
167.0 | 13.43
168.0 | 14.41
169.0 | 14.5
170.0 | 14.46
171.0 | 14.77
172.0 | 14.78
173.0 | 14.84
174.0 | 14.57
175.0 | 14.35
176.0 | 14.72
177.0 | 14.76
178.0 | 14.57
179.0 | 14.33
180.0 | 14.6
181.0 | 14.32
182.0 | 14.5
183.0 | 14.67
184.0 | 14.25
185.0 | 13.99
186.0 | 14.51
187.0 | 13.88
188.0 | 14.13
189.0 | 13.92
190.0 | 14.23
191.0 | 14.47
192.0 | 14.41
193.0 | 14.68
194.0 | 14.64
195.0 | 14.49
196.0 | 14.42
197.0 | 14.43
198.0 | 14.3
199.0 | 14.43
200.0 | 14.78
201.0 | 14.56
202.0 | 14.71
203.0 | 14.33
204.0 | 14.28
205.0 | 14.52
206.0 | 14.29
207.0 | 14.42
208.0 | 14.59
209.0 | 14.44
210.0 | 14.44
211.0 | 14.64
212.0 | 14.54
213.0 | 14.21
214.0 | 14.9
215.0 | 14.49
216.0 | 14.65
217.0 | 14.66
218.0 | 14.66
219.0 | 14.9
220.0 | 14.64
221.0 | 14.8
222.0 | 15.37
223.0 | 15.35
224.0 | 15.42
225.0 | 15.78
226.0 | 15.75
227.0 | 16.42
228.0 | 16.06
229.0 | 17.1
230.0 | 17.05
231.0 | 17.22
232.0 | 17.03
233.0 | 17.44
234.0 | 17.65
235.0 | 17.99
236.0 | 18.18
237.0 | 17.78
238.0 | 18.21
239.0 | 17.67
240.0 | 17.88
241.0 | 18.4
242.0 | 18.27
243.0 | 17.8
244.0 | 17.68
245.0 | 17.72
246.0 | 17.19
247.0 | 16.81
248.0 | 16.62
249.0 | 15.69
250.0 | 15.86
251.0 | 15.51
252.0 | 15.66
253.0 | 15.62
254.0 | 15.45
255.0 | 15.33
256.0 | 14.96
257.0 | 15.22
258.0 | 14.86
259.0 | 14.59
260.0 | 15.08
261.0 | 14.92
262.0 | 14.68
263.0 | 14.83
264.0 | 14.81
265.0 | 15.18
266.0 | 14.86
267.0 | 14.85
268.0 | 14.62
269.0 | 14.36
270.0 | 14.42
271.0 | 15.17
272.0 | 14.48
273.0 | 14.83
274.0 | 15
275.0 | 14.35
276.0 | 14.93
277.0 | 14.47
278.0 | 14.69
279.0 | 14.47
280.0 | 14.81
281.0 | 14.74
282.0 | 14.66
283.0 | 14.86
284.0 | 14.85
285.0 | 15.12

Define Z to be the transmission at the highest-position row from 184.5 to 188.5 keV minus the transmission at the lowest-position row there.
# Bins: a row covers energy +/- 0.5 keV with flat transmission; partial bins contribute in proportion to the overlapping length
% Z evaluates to 0.1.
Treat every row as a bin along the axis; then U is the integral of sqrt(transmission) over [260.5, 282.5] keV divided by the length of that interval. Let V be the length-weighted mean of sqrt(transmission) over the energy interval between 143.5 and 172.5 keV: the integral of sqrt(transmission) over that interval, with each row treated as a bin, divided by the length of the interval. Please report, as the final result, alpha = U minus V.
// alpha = 0.6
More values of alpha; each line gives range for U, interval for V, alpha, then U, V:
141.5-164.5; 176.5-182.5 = -0.8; 3.0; 3.81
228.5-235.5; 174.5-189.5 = 0.4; 4.2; 3.79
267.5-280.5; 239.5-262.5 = -0.2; 3.8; 4.02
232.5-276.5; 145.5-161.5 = 1.0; 4.0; 2.99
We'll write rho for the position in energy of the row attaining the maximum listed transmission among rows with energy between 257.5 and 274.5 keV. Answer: 265.0 keV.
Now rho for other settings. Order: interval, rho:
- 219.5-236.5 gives 236.0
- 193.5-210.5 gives 200.0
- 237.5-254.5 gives 241.0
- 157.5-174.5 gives 173.0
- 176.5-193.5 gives 177.0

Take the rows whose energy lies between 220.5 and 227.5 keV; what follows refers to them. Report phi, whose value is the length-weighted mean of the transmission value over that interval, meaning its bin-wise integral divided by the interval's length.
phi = 15.6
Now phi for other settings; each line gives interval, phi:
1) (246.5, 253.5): 16.0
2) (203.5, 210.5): 14.4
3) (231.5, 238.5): 17.8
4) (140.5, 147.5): 8.6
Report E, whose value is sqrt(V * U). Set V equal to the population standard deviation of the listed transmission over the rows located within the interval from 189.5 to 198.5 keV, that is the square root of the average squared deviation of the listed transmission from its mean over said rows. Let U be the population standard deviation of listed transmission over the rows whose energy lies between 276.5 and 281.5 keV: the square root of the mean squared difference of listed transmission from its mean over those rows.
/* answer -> 0.14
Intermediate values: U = 0.14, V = 0.14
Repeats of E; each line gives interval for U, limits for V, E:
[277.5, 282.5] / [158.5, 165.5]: 0.42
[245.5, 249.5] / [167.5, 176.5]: 0.31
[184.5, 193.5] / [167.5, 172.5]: 0.21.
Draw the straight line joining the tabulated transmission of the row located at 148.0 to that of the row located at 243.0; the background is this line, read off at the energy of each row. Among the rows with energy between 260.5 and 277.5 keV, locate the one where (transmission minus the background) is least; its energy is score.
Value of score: 277.0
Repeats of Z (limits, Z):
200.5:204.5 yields -0.3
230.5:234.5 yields 0.4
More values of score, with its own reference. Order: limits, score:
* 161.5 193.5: 162.0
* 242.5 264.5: 264.0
